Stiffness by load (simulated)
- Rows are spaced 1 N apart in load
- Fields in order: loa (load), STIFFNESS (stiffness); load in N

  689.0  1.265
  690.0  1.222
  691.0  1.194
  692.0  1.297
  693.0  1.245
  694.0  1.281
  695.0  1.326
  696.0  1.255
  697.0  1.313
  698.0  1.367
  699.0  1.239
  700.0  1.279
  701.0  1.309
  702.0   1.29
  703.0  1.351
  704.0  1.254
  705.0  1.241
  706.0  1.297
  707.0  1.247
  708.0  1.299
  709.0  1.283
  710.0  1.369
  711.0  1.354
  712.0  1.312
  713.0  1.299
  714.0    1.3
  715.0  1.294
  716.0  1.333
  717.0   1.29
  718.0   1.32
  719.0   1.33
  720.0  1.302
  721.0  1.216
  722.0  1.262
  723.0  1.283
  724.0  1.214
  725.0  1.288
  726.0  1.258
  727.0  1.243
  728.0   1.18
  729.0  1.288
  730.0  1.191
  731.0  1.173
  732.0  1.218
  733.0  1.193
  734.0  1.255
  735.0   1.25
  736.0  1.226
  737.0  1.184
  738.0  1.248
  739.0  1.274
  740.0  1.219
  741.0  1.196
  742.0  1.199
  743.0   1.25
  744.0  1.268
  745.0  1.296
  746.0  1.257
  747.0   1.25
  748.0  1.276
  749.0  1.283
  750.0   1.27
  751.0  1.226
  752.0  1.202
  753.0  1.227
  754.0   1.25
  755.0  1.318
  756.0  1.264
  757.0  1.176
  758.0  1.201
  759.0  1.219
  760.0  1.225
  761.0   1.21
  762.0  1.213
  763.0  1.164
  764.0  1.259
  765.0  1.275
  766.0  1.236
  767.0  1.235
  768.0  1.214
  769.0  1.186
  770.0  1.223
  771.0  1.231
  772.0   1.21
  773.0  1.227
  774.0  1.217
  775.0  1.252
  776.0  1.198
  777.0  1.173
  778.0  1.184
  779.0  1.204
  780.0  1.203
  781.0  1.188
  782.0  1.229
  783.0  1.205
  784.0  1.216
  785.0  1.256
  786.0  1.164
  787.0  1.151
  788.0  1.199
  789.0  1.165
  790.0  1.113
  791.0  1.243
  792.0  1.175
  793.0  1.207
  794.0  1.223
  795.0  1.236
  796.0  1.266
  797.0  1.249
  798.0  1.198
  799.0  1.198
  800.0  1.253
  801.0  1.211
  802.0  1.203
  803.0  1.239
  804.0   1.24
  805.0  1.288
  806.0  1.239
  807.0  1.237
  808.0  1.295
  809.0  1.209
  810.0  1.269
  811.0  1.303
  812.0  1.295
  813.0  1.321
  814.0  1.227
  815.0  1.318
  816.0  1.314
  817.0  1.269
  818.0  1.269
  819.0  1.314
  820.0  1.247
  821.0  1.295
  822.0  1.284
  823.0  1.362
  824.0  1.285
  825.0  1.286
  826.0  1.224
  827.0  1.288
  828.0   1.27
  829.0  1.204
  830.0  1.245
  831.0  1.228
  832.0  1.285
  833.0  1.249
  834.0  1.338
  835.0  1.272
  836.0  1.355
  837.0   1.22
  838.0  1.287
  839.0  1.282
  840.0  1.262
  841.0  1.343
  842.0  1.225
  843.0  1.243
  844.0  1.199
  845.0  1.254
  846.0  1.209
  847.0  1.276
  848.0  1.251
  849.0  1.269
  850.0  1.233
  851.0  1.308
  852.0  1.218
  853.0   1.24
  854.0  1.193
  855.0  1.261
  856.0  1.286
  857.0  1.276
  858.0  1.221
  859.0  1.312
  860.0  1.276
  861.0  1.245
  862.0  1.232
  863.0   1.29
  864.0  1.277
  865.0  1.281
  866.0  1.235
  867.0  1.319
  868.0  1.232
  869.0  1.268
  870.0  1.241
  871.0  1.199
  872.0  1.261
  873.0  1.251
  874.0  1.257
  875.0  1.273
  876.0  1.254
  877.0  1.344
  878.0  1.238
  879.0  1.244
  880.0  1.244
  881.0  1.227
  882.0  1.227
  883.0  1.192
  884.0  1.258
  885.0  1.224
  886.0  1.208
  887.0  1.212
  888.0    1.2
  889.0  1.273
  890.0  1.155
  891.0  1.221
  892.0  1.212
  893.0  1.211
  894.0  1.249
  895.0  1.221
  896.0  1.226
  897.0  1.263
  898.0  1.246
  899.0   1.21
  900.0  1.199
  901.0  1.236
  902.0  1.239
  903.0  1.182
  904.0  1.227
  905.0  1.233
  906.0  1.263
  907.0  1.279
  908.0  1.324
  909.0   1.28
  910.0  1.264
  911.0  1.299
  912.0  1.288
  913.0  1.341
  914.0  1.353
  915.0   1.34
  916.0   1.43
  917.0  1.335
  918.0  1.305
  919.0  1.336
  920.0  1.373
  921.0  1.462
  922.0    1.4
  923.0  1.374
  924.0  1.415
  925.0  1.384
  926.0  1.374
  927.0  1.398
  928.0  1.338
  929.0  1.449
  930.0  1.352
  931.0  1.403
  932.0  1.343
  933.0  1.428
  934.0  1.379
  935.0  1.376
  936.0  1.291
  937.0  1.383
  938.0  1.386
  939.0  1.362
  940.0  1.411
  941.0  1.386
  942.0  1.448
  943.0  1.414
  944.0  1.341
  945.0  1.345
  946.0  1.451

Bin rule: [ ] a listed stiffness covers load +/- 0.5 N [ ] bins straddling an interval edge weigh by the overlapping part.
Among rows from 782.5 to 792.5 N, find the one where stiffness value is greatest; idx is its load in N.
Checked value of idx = 785.0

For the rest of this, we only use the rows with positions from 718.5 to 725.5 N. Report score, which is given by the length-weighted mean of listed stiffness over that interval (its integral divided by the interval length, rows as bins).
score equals 1.271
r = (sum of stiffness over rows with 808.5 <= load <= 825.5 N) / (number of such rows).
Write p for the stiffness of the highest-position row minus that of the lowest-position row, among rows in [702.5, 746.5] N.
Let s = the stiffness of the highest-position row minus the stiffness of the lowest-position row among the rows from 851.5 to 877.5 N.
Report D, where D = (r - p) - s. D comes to 1.25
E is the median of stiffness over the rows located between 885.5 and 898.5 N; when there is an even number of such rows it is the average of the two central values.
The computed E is 1.22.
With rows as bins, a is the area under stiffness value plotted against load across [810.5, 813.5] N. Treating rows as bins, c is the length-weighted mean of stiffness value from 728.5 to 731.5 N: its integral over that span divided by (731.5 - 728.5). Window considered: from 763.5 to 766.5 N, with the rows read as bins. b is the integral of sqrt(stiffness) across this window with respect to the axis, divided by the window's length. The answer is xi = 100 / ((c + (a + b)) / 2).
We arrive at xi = 32.0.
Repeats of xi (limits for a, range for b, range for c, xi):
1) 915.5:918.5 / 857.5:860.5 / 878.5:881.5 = 31.1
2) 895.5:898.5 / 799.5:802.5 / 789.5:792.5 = 33.2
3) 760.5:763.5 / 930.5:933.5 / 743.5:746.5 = 33.1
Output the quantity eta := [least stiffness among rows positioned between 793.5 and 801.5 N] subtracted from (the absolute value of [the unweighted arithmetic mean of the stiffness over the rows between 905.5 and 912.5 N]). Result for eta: 0.087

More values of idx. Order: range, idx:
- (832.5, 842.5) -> 836.0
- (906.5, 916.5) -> 916.0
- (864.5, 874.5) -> 867.0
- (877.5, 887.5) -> 884.0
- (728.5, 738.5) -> 729.0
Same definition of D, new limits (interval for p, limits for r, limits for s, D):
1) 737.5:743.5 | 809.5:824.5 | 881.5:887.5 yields 1.30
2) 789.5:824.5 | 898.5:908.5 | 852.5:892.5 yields 1.10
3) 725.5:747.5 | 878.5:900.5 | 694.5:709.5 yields 1.27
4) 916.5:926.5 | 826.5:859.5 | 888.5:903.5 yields 1.31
